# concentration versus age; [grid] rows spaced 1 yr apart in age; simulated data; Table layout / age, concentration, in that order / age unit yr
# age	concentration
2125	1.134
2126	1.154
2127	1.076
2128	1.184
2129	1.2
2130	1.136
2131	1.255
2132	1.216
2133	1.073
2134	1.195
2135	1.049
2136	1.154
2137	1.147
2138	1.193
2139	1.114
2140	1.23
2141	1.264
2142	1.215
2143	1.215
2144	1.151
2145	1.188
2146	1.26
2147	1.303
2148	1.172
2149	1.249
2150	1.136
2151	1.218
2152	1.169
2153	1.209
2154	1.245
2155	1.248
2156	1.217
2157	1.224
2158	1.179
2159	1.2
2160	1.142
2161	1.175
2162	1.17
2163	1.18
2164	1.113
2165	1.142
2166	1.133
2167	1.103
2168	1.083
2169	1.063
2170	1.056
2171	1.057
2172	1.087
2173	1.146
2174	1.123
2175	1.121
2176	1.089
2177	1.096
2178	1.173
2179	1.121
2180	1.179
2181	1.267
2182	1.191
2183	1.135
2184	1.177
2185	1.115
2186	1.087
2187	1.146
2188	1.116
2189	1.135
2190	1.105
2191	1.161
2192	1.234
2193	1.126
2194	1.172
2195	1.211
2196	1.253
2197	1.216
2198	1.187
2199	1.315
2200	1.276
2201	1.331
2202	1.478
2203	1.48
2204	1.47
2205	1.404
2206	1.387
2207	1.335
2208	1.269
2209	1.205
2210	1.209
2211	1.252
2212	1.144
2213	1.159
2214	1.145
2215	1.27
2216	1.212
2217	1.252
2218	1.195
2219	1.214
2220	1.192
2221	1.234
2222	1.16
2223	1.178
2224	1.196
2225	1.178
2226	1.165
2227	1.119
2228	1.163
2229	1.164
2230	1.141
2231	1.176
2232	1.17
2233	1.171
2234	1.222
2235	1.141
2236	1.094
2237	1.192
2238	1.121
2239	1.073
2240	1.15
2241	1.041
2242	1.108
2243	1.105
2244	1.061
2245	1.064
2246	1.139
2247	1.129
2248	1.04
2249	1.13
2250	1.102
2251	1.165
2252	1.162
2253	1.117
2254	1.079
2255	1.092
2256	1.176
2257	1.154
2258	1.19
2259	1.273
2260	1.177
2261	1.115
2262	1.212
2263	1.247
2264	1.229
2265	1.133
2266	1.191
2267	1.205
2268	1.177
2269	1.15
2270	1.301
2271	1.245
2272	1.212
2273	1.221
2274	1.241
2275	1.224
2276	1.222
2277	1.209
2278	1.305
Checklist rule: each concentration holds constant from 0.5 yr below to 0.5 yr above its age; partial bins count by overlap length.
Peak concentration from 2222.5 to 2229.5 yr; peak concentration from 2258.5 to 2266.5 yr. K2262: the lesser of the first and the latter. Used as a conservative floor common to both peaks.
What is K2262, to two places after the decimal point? 1.20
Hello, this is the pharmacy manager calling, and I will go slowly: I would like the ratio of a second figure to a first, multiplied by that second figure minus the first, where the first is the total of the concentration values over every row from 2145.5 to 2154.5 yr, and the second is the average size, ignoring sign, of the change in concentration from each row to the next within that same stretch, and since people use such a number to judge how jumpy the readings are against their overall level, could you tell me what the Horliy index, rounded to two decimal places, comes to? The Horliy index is -0.07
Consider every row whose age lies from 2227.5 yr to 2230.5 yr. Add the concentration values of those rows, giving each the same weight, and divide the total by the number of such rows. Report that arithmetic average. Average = 1.16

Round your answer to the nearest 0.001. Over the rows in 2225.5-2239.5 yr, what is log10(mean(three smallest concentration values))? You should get 0.040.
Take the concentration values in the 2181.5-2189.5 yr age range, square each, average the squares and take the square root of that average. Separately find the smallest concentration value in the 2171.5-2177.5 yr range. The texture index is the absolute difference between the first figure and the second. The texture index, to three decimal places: 0.051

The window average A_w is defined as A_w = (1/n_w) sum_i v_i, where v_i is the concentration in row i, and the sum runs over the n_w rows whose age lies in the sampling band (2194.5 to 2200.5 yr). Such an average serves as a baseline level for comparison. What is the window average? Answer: 1.243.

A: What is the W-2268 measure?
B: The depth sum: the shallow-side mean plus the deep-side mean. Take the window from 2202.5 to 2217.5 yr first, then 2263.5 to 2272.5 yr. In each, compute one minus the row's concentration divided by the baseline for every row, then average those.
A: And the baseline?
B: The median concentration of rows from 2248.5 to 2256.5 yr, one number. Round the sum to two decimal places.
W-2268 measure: -0.21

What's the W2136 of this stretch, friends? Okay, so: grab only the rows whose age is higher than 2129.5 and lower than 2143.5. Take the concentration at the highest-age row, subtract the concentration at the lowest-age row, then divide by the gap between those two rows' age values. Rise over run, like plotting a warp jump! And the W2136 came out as 0.006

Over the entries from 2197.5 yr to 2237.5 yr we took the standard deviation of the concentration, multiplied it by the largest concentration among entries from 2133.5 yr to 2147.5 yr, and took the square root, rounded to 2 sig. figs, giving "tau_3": 0.36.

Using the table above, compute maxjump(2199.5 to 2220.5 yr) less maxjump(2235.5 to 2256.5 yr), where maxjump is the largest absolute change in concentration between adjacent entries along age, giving 0.038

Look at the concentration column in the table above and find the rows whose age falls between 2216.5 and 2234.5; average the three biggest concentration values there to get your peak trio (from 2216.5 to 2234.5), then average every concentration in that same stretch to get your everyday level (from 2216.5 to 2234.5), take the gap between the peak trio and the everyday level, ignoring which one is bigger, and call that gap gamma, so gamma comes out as 0.053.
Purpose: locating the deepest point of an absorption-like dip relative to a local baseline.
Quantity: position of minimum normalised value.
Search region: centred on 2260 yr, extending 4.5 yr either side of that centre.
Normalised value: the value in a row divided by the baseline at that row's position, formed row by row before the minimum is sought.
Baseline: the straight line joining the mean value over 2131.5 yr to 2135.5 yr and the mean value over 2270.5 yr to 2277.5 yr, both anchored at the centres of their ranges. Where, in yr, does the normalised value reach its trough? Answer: 2261 yr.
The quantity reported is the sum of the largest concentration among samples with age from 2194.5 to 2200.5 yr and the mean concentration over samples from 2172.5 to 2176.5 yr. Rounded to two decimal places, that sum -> 2.43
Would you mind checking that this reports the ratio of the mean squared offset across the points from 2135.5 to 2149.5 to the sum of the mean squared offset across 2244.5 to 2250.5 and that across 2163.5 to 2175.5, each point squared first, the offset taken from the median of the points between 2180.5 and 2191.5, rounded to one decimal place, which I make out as 1.6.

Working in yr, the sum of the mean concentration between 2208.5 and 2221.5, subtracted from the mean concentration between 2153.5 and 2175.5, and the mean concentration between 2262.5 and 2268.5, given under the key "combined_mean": 1.14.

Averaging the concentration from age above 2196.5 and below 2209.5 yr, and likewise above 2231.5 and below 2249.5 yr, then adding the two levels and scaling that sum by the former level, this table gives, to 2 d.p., 3.28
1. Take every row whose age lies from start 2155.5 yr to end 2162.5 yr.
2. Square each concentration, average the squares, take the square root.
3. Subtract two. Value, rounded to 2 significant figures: -0.81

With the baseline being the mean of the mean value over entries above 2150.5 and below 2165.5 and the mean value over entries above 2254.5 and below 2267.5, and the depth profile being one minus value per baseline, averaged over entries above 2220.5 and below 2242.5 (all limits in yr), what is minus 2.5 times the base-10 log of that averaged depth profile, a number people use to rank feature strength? 3.9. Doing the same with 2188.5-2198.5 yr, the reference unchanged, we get 5.7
